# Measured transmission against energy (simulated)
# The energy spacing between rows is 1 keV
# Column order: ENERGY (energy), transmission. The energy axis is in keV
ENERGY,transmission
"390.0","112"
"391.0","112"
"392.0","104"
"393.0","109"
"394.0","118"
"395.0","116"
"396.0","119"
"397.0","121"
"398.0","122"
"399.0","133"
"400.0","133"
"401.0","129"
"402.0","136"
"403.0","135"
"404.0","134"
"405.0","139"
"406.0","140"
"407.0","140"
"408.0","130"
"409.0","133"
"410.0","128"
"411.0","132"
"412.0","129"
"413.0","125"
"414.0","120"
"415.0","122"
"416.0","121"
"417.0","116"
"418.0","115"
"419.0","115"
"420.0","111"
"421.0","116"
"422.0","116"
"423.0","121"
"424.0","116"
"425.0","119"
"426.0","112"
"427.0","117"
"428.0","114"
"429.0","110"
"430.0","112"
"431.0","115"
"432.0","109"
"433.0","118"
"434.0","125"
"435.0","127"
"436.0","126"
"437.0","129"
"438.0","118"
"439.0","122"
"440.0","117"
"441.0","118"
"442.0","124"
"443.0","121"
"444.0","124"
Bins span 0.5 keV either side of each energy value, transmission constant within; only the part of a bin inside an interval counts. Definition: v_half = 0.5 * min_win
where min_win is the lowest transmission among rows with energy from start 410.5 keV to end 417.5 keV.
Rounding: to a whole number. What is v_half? 58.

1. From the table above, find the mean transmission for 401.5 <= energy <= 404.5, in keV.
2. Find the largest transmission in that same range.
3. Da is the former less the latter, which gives -1.0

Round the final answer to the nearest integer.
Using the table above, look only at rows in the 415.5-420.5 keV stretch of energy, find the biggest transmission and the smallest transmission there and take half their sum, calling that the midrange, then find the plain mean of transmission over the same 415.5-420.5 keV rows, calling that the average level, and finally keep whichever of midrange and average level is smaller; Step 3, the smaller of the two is 116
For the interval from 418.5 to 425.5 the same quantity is 116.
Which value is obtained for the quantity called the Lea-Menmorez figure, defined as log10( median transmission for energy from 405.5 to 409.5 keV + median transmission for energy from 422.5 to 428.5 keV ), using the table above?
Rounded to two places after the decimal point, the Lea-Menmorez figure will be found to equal 2.40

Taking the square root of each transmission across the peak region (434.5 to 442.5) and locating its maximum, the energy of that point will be 437.0 keV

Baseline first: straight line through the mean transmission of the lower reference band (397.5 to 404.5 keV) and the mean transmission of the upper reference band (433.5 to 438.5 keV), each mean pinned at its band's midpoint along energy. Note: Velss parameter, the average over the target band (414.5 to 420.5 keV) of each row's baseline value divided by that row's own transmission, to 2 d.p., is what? 1.10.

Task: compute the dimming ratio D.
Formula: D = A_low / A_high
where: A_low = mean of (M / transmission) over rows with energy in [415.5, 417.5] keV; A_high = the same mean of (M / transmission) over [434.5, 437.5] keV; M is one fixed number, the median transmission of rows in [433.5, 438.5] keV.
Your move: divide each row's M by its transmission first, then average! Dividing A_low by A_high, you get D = 1.07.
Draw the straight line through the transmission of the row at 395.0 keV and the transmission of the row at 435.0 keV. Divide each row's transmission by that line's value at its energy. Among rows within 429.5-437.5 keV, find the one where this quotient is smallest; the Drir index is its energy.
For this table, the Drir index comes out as 432.0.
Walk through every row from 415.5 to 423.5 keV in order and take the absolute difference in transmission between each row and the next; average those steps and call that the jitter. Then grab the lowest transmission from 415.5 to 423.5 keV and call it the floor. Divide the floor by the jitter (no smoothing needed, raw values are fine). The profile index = 39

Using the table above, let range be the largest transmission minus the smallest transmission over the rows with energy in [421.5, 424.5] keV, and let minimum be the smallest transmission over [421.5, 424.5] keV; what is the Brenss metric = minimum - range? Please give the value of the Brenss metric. 111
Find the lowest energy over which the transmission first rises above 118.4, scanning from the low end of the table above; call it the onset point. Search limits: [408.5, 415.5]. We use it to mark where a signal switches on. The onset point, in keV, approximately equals 409.0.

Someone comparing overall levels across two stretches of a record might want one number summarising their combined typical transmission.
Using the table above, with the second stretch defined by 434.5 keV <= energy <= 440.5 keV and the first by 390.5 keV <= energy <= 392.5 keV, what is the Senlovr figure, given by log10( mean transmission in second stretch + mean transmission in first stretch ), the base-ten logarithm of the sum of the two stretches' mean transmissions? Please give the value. 2.364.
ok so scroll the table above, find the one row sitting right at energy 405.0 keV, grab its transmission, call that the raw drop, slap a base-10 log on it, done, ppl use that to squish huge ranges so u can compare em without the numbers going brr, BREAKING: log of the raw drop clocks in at 2.14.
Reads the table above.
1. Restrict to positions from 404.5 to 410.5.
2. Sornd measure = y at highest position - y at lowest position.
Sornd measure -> -11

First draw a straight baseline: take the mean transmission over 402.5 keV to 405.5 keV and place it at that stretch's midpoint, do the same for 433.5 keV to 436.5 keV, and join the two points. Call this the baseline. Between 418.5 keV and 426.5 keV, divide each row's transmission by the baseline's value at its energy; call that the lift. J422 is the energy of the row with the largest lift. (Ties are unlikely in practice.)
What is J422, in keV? 423.0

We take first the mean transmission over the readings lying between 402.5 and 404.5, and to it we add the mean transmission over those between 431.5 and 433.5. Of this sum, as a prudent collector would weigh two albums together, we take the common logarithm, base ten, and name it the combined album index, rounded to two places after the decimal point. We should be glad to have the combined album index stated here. 2.39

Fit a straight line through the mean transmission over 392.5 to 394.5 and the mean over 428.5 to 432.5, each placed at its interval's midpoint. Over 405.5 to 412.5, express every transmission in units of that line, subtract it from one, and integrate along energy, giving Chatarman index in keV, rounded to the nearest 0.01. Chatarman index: -1.27 keV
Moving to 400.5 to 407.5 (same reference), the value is -1.44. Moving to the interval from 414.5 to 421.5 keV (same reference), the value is -0.27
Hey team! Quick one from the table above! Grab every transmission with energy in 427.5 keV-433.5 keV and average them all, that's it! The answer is 113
